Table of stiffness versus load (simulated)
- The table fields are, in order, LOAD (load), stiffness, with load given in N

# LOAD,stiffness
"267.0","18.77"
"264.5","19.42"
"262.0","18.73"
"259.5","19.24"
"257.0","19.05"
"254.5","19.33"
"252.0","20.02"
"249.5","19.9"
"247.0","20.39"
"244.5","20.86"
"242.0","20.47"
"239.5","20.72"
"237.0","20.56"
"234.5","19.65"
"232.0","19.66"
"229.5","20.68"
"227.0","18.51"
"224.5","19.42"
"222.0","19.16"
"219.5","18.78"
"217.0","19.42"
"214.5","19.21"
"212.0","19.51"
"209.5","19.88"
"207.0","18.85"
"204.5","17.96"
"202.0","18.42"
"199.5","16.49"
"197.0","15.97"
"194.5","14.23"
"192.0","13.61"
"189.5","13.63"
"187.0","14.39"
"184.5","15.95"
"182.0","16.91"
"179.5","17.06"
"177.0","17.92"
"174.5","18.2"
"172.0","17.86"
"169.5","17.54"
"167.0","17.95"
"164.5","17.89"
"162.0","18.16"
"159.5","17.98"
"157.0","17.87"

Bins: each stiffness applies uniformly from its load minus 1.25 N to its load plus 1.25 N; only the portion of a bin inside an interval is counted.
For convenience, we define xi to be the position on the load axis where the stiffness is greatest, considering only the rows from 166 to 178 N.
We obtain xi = 174.5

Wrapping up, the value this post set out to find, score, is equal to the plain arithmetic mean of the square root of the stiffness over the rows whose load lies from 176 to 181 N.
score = 4.18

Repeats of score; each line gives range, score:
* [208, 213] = 4.44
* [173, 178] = 4.25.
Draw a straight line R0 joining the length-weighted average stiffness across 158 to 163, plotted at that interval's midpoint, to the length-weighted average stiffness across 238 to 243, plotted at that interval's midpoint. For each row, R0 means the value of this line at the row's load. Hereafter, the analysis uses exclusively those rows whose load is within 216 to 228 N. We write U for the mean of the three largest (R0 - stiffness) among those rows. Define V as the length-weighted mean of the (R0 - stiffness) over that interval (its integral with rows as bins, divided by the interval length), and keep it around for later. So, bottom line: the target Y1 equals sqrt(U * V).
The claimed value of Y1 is 1.08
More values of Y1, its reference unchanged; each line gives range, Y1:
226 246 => 0.55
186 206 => 4.31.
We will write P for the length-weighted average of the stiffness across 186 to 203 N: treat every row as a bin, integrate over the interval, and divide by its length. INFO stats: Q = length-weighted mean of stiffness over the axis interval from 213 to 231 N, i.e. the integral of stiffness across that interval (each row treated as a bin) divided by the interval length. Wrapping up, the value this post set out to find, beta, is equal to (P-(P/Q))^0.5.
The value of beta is 3.80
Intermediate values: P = 15.2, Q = 19.3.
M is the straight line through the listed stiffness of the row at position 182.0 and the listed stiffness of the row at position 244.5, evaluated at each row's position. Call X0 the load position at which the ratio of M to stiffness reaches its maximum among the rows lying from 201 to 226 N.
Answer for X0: 219.5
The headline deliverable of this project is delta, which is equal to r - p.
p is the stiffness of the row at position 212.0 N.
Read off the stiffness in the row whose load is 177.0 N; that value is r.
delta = -1.6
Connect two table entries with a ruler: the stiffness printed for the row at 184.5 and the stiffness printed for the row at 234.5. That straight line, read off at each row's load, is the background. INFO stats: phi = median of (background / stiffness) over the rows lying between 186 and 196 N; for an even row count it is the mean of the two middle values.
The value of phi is 1.19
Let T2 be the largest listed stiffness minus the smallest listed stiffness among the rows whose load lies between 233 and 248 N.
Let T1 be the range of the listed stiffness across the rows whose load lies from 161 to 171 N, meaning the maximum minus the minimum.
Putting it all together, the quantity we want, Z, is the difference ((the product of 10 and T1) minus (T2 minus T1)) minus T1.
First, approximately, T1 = 0.6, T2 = 1.2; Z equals 5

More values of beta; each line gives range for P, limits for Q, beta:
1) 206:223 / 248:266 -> 4.27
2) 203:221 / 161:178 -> 4.24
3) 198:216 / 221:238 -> 4.20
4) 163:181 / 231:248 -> 4.11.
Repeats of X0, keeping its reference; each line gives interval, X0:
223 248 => 227.0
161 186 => 184.5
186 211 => 192.0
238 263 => 262.0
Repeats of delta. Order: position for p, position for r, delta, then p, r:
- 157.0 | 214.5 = 1.3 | 17.87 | 19.21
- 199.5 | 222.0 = 2.7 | 16.49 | 19.16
